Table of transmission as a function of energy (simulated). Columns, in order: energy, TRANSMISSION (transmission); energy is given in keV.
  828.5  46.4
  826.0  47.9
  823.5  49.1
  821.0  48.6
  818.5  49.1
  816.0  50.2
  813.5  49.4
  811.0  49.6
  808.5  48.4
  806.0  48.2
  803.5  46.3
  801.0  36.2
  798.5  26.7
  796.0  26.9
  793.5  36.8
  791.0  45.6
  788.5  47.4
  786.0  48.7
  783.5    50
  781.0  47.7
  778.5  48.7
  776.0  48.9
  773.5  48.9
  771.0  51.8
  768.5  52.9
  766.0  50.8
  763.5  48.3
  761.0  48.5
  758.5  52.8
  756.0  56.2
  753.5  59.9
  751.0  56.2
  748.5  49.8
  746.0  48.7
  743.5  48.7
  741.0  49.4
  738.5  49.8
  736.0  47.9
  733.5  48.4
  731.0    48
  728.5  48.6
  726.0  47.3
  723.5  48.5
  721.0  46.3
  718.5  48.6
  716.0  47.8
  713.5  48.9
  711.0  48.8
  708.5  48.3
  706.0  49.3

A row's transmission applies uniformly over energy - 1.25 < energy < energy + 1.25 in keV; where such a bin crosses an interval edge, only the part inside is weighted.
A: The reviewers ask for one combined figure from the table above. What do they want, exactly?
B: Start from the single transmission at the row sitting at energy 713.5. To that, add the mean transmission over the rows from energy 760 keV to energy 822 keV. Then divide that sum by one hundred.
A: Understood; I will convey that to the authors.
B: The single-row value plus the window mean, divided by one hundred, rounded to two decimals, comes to 0.95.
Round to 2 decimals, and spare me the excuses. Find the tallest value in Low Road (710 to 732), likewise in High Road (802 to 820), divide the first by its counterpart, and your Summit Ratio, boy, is 0.97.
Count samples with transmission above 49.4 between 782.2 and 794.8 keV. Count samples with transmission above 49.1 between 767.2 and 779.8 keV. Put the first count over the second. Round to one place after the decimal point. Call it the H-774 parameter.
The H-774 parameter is 0.5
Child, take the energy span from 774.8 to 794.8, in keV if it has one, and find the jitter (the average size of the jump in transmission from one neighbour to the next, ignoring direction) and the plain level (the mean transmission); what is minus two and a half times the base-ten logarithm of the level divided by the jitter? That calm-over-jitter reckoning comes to -3.23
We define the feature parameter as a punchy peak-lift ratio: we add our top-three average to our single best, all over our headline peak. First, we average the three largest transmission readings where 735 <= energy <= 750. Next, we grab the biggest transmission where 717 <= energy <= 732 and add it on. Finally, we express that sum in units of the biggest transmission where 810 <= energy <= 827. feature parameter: 1.96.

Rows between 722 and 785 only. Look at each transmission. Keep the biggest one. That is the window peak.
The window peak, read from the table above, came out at 59.9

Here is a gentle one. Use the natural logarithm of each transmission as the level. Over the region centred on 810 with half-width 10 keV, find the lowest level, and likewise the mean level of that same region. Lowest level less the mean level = -0.26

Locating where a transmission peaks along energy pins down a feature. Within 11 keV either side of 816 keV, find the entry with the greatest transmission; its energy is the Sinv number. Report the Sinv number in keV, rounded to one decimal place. 816.0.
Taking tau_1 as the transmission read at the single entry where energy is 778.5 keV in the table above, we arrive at 48.7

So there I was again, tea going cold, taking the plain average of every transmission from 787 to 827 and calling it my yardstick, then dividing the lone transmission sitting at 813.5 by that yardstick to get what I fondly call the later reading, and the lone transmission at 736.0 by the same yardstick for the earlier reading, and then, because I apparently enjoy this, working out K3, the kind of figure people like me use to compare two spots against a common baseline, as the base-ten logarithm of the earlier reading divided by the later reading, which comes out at -0.013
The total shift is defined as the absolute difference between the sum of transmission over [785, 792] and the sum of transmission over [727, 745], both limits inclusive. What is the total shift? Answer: 199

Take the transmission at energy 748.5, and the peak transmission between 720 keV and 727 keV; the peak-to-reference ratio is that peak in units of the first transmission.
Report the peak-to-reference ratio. 0.97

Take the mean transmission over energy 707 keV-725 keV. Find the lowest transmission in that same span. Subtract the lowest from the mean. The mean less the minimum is 1.9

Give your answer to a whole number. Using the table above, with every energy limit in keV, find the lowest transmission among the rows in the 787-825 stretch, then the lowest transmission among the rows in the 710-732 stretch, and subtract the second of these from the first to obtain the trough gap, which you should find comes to -20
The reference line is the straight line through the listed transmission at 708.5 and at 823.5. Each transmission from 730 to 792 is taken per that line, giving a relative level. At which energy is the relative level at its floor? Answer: 791.0 keV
